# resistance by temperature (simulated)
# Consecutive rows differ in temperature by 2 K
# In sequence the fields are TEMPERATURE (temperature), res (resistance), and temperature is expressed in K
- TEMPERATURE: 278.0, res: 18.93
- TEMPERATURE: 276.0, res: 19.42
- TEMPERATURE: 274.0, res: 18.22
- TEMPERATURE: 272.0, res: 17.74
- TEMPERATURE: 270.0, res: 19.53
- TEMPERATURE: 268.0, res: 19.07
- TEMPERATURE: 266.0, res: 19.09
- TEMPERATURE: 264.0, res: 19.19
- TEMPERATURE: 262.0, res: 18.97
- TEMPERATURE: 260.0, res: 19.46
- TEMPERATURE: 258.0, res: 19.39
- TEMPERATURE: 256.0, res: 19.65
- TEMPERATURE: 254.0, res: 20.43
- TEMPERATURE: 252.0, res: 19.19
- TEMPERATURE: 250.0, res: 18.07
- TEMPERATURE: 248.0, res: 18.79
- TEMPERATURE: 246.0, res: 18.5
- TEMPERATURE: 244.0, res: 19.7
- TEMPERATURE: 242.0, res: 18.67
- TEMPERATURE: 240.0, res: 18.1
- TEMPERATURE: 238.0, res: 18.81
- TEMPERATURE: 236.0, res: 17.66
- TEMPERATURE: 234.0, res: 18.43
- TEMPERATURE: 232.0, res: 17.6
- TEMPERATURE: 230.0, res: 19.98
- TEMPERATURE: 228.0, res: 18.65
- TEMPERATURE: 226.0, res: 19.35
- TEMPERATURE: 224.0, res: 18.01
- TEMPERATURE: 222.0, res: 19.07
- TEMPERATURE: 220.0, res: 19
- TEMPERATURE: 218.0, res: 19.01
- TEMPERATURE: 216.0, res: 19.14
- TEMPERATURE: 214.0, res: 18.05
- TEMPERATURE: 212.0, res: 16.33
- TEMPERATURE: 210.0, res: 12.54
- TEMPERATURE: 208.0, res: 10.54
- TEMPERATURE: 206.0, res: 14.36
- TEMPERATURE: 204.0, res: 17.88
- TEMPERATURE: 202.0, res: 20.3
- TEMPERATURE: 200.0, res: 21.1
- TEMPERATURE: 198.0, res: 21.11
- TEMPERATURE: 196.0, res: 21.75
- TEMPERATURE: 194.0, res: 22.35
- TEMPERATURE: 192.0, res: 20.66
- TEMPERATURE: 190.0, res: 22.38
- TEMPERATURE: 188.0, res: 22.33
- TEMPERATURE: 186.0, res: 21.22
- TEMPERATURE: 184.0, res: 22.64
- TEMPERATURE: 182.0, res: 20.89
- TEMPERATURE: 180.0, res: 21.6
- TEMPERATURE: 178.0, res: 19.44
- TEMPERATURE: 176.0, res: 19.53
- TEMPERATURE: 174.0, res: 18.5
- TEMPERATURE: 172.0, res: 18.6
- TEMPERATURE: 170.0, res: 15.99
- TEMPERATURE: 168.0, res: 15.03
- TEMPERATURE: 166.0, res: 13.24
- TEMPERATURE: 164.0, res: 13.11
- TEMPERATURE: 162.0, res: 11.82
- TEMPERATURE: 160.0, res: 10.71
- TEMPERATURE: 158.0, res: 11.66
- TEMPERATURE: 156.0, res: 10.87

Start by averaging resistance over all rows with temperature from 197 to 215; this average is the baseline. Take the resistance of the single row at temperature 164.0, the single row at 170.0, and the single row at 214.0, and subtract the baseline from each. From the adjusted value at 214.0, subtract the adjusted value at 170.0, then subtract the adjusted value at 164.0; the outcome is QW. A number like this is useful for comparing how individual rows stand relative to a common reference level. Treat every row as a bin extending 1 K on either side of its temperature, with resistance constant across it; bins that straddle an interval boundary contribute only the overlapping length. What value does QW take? 5.9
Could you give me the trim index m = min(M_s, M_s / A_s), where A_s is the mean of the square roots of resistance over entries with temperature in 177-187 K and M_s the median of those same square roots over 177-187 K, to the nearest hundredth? 1.00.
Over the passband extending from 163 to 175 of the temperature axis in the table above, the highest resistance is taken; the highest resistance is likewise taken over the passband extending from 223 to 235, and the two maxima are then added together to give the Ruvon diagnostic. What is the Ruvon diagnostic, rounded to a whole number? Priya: 39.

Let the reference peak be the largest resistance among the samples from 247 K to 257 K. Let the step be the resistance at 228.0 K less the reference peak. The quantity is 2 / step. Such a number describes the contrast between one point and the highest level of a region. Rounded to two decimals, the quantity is -1.12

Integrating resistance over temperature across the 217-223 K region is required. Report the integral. 114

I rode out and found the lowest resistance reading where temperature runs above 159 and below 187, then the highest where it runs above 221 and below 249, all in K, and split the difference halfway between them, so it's 15.3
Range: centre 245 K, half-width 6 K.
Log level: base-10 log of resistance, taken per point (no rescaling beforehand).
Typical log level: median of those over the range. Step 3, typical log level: 1.27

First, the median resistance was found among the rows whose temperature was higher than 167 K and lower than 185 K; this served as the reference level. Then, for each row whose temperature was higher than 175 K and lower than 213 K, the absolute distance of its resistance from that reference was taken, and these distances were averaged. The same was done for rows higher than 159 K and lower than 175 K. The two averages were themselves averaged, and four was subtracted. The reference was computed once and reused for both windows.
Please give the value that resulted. -0.3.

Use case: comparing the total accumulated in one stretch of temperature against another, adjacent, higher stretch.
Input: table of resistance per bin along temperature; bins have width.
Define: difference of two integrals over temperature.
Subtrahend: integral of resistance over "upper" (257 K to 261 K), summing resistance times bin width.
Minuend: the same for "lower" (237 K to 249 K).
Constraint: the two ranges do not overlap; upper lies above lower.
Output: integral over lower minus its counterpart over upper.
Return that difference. 147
